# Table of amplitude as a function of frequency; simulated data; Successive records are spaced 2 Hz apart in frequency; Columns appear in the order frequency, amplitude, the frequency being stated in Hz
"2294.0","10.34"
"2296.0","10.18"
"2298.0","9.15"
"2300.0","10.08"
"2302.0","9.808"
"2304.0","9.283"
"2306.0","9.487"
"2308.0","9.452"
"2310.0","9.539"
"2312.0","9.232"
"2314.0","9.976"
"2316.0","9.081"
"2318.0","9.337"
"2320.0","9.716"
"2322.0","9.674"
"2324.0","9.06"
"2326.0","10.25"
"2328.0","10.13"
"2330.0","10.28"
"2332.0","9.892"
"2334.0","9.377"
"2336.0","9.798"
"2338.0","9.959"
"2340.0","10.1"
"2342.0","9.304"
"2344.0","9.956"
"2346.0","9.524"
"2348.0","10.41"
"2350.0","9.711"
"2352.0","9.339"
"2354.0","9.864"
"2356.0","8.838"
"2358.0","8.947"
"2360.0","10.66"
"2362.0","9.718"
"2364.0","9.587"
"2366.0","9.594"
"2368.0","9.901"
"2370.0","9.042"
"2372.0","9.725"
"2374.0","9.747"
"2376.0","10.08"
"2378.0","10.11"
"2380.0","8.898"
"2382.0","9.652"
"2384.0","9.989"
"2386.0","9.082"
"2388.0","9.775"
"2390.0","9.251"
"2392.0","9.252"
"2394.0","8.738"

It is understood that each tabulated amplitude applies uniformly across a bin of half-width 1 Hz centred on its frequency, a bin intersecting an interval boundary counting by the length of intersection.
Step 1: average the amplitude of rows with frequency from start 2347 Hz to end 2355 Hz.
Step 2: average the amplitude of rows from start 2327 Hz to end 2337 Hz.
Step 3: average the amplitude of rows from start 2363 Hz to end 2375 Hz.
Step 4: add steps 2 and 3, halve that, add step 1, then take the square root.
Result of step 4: 4.42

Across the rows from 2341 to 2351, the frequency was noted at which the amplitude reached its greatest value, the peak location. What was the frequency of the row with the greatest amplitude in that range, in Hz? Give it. 2348.0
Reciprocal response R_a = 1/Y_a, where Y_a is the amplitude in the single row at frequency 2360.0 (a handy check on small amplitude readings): 0.094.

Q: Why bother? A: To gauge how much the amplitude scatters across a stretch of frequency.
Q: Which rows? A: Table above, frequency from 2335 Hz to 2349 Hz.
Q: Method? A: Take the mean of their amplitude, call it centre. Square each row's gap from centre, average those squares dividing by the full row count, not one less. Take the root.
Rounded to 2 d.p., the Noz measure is 0.34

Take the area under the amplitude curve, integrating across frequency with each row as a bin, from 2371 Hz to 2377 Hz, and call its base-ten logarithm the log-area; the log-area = 1.772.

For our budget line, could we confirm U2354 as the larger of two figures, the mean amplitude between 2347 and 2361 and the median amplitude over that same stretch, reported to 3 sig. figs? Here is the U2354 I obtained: 9.71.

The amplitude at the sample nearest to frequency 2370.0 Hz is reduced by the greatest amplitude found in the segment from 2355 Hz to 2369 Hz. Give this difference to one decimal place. -1.6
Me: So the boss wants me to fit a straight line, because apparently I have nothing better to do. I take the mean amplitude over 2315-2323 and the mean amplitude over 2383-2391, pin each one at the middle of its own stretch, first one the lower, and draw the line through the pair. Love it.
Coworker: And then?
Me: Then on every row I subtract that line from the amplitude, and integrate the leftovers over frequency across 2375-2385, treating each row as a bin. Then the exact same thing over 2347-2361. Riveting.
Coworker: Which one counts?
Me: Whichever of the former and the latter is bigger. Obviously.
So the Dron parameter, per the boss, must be 2.7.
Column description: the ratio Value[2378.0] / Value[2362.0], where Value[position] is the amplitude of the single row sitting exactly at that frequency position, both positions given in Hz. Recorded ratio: 1.04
